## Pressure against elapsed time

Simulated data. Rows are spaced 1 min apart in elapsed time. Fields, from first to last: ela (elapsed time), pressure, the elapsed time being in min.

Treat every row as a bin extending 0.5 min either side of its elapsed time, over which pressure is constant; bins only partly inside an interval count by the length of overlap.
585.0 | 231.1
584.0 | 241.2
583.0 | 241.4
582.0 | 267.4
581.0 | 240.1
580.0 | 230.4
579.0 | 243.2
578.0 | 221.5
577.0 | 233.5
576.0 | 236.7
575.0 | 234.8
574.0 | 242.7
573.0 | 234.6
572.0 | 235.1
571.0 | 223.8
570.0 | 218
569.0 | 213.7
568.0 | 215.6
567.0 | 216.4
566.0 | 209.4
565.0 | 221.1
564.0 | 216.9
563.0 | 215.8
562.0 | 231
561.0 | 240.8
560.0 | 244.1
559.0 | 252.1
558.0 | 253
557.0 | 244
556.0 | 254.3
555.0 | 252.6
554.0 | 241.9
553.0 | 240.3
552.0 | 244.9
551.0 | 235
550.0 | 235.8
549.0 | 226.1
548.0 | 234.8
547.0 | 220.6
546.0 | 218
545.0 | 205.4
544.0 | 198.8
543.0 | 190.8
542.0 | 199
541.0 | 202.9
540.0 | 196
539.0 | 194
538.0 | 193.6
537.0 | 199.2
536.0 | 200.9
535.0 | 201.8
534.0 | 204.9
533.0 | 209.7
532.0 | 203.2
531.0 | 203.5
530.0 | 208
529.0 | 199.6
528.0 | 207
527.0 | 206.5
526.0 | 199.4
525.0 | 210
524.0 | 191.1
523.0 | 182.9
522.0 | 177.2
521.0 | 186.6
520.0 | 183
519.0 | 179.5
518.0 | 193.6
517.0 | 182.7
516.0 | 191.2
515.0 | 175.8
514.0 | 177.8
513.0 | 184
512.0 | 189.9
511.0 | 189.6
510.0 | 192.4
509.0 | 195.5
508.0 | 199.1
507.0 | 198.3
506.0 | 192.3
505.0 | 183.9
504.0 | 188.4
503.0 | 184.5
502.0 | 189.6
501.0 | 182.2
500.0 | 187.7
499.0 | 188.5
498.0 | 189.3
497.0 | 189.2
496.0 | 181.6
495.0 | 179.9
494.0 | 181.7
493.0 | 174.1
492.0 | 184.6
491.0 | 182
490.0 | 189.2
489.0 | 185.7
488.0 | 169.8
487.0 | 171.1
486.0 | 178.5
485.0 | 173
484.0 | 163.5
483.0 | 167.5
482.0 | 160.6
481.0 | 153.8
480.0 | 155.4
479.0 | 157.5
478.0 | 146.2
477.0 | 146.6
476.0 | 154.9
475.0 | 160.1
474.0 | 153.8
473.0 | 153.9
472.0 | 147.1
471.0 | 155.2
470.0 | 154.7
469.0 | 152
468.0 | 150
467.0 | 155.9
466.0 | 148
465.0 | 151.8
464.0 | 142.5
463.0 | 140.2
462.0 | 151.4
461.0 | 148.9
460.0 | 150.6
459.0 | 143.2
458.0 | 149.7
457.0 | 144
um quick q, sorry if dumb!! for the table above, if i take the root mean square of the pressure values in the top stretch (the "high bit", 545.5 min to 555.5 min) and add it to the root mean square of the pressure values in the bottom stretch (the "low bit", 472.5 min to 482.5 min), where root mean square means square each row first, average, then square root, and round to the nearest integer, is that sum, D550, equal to 390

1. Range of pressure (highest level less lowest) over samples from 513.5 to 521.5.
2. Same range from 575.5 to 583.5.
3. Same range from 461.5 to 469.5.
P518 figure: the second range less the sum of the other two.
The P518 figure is 12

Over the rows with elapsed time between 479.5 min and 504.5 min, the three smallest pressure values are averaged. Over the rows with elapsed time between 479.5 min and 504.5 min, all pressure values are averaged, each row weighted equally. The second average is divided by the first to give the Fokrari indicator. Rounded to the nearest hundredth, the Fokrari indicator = 1.14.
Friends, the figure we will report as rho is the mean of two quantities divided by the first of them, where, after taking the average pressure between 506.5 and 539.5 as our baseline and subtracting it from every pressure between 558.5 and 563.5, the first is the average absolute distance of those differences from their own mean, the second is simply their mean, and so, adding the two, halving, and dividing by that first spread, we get 2.5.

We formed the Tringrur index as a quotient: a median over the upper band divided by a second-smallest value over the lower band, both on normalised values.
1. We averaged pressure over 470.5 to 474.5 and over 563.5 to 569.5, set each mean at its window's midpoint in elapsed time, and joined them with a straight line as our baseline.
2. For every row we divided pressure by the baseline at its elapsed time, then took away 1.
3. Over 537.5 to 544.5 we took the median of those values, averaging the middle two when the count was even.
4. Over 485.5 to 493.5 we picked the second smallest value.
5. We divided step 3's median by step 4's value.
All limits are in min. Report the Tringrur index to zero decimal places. 0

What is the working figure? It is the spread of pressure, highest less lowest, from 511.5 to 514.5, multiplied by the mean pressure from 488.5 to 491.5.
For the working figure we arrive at 2246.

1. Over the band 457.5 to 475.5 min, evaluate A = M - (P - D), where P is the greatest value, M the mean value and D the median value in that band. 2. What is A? 141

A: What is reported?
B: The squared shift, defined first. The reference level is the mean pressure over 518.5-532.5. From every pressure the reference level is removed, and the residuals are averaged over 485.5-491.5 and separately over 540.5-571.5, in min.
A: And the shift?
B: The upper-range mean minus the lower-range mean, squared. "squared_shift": 2206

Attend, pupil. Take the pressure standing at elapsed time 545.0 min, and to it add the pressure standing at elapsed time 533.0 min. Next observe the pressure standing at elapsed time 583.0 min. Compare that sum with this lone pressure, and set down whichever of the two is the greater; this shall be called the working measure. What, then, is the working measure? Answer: 415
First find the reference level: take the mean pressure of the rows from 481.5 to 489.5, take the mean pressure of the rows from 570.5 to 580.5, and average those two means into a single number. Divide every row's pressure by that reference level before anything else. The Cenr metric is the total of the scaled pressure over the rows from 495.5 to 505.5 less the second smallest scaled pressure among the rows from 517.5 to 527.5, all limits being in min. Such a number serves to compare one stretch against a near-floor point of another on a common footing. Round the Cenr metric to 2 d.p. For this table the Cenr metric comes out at 8.33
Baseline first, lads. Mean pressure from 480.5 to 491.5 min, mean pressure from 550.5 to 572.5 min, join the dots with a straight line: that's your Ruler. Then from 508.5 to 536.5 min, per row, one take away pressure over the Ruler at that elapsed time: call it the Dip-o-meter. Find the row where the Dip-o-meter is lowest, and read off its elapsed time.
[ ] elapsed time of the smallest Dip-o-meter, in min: 525.0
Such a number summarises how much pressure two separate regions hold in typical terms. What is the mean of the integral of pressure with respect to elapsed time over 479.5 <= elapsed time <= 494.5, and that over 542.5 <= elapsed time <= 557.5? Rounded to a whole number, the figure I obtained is 3017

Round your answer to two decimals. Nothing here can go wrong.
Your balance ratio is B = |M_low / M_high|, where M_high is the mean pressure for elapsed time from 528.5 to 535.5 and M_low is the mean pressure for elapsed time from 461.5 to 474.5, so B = 0.74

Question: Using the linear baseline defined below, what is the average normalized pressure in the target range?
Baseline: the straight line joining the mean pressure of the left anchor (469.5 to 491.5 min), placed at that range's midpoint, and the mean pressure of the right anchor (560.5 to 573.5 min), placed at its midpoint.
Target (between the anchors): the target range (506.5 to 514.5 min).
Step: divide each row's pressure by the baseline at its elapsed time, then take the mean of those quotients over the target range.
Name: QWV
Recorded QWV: 1.041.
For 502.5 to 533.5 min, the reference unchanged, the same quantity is 1.021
